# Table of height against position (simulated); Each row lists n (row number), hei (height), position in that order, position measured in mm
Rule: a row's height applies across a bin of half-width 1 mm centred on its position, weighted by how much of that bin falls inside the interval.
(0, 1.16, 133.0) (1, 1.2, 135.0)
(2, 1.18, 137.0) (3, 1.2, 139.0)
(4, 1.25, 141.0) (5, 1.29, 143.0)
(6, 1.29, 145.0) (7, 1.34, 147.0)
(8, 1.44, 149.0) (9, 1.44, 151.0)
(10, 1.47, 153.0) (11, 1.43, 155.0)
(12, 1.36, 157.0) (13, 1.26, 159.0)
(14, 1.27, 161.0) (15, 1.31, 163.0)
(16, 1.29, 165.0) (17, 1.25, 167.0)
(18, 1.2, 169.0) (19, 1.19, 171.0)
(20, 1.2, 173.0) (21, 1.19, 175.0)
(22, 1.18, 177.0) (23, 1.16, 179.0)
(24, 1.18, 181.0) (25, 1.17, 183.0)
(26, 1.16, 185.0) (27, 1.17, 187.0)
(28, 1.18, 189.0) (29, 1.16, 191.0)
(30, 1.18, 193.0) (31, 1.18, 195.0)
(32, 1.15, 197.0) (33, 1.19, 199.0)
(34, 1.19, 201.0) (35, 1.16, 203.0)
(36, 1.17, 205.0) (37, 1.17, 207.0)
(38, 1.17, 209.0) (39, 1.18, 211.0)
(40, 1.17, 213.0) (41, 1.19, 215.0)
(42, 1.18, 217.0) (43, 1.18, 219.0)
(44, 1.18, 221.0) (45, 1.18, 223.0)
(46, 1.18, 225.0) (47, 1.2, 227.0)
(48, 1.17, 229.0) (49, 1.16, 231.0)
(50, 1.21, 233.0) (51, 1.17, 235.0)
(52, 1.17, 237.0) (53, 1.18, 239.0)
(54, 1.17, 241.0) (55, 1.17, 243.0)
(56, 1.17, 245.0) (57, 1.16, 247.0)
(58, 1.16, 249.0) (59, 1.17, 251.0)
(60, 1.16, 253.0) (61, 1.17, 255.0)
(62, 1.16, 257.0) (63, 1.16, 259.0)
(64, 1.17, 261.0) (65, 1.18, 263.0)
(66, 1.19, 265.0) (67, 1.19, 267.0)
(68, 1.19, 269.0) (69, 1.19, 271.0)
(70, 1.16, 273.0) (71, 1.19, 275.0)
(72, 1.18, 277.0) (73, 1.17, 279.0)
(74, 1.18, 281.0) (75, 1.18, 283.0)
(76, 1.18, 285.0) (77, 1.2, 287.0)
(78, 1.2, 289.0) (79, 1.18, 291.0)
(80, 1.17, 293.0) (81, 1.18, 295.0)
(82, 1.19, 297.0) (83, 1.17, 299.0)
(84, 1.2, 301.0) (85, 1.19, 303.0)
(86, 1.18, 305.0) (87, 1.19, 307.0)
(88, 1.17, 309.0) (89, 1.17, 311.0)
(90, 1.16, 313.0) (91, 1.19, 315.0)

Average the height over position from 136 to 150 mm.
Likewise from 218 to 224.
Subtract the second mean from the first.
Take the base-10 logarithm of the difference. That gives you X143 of -1.0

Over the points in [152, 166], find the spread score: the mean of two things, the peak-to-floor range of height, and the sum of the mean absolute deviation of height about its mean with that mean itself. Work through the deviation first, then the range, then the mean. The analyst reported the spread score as 0.809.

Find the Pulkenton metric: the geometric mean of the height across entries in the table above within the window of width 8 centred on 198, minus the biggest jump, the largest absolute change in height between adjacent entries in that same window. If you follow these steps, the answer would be 1.14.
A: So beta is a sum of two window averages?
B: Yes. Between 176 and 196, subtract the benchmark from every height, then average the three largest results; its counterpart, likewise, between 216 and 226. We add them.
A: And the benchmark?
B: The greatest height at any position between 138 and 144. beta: -0.220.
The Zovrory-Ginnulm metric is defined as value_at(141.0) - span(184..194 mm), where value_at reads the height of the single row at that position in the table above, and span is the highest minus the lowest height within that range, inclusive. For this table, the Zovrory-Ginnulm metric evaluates 1.23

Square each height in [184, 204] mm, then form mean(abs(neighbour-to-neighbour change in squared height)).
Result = 0.042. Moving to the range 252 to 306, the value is 0.025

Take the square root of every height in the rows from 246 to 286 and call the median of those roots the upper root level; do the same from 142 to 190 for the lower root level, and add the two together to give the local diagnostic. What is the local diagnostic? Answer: 2.20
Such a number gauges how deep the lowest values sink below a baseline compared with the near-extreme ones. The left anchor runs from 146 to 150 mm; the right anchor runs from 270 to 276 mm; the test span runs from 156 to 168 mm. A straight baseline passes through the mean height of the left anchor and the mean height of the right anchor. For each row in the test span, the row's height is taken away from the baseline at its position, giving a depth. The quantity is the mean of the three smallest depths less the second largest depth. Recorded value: -0.061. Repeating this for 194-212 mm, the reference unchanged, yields -0.028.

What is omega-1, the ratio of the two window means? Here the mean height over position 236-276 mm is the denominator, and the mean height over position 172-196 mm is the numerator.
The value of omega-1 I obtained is 1.00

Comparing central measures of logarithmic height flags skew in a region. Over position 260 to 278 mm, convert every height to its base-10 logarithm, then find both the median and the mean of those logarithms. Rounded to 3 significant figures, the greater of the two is 0.0755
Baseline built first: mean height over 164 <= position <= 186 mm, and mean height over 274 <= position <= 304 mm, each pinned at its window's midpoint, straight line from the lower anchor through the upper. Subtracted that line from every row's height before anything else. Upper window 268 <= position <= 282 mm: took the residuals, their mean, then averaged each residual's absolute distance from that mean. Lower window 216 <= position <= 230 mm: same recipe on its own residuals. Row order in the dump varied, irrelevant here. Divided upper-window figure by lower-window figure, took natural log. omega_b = 0.4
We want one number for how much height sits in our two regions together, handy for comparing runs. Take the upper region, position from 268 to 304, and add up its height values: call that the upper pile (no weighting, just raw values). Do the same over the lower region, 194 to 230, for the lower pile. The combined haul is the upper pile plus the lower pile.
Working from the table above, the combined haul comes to 42.5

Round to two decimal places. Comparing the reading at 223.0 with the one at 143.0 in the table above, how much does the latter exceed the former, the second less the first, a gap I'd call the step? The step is 0.11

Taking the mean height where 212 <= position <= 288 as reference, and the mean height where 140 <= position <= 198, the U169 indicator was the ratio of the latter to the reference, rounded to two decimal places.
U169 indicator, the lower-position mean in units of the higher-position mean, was 1.06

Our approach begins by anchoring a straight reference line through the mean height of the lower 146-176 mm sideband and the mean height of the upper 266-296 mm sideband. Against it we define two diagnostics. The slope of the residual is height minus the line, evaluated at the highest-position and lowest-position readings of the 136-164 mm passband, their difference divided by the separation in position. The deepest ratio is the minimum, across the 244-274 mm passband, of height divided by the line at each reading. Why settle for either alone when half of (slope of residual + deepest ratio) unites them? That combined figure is 0.4790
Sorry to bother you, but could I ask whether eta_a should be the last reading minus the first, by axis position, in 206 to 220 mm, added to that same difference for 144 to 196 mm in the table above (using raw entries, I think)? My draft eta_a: -0.100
